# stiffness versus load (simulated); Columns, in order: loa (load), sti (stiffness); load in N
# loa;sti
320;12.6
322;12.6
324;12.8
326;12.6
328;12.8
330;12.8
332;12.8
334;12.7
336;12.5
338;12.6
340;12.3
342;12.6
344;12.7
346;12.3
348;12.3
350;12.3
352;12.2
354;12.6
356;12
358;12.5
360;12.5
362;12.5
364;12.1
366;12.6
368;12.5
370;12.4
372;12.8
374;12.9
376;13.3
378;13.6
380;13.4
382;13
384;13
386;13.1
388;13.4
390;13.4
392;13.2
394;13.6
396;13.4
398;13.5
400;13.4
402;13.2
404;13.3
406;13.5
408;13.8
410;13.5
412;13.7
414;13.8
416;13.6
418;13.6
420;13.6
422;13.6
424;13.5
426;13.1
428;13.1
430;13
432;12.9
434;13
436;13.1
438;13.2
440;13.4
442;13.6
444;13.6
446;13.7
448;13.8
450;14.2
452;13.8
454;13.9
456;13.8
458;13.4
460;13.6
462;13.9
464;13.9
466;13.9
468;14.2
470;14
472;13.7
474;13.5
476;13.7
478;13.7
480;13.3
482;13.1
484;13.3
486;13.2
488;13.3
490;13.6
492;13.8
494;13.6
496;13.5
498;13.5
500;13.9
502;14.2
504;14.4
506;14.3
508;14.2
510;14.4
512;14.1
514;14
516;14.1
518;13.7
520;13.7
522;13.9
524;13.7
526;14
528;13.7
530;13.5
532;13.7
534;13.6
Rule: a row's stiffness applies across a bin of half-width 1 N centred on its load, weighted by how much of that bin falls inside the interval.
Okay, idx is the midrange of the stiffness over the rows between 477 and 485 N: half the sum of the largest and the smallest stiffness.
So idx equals 13.4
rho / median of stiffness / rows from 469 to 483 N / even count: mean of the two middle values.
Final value 13.7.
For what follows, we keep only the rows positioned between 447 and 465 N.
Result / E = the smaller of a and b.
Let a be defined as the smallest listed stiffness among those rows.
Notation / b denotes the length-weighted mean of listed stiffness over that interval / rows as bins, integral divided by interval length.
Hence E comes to 13.4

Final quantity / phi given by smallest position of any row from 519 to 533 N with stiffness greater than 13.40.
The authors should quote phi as 520 N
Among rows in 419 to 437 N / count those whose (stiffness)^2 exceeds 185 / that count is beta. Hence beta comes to 0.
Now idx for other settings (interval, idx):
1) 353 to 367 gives 12.3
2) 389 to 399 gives 13.4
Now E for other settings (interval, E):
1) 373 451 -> 12.9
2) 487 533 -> 13.3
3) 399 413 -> 13.2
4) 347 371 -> 12.0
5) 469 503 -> 13.1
